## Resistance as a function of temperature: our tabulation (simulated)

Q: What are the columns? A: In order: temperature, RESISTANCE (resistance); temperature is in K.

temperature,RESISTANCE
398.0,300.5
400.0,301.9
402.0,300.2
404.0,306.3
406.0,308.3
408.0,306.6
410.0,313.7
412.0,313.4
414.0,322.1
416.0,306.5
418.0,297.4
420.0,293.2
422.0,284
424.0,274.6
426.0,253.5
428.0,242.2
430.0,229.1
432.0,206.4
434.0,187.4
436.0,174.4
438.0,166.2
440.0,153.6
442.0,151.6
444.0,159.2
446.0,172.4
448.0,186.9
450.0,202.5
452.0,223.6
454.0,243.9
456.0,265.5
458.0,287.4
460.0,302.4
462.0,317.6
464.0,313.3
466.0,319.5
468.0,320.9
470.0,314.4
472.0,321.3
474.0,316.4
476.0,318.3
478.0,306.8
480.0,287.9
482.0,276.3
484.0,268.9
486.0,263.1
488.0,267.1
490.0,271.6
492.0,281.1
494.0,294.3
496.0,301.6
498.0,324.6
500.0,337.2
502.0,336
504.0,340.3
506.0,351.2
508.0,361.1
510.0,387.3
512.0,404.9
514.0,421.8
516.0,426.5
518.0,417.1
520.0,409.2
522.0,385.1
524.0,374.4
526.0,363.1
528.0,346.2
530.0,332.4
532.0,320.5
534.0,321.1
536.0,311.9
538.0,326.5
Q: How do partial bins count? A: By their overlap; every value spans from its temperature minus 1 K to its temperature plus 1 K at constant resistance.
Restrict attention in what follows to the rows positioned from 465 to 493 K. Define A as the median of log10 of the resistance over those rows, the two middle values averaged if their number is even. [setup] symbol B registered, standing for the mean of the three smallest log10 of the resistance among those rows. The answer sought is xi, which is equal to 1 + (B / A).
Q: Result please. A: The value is 1.98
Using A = 2.47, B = 2.43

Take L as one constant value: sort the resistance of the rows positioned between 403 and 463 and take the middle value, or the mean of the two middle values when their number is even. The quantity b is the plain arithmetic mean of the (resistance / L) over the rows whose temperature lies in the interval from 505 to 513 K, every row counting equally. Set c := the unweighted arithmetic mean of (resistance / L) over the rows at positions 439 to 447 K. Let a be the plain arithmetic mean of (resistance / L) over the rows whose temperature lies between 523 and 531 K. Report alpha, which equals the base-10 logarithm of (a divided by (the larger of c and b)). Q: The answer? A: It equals -0.026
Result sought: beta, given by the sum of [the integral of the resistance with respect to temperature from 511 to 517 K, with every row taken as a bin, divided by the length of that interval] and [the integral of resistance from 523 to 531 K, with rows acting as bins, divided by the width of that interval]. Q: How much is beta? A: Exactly 772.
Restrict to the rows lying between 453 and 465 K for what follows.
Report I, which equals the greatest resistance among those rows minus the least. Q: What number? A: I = 74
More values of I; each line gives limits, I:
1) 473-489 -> 55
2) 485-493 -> 18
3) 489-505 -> 69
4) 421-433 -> 78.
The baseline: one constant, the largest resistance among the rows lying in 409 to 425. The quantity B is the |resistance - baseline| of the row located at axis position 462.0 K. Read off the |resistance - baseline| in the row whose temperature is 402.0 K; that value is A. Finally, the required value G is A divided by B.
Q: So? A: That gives 4.9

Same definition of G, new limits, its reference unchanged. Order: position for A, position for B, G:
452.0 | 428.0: 1.2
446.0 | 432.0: 1.3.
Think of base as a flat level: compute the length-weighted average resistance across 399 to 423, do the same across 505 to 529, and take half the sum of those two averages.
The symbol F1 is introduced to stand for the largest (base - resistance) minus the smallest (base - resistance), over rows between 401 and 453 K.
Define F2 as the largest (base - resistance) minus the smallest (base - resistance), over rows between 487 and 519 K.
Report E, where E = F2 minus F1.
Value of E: -11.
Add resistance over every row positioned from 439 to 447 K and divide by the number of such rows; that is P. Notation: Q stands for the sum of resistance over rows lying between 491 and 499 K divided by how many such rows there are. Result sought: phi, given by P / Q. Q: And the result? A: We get 0.5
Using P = 159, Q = 300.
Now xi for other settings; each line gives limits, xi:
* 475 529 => 1.96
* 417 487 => 1.90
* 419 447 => 1.95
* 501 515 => 1.99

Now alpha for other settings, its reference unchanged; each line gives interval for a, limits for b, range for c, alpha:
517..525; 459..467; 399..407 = 0.102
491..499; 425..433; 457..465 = -0.007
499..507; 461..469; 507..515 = -0.062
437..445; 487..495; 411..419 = -0.293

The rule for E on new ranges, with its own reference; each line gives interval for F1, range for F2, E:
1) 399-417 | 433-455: 70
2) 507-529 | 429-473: 89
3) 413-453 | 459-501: -96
